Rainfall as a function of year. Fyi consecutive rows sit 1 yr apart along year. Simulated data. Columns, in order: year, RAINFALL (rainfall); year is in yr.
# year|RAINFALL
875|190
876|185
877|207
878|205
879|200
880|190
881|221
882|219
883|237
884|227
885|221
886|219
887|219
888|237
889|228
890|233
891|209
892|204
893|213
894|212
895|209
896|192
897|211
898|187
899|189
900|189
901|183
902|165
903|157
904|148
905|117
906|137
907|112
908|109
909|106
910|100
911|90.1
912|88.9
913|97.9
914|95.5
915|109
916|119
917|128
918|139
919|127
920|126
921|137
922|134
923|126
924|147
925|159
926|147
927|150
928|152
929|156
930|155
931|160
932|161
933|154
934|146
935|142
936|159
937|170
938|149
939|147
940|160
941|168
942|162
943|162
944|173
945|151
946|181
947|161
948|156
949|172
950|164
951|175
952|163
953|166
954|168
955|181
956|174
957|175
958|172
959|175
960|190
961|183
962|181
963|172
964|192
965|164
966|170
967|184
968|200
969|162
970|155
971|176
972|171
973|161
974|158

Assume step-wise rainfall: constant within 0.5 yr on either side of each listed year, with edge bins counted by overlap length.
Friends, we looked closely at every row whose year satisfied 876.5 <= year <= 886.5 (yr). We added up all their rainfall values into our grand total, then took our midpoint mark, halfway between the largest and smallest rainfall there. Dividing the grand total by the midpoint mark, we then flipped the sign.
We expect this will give -10.1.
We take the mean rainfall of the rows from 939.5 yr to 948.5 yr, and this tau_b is 164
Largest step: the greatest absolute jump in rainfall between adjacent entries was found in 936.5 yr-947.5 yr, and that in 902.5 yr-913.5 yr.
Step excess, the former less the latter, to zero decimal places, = -1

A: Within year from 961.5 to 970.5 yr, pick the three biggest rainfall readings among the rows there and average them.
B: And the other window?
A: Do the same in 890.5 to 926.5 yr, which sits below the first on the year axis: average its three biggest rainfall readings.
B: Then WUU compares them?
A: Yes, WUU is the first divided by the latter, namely 0.91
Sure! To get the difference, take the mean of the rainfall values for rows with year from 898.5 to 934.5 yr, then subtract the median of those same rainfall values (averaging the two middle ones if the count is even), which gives -1.4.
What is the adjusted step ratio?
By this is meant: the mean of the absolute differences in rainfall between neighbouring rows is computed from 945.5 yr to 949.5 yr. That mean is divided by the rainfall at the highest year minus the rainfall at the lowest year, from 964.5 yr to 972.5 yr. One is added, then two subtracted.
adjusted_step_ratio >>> 1.0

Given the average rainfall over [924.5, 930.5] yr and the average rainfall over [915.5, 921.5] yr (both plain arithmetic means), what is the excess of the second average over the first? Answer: -24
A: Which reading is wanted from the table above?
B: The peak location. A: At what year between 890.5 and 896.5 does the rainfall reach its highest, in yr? 893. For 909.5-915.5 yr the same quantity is 915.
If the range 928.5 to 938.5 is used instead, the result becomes 937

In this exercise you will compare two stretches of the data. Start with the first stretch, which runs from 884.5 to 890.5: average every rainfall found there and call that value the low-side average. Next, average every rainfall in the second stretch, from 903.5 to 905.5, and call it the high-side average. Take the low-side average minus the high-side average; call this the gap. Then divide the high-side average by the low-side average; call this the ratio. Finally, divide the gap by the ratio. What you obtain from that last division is 160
